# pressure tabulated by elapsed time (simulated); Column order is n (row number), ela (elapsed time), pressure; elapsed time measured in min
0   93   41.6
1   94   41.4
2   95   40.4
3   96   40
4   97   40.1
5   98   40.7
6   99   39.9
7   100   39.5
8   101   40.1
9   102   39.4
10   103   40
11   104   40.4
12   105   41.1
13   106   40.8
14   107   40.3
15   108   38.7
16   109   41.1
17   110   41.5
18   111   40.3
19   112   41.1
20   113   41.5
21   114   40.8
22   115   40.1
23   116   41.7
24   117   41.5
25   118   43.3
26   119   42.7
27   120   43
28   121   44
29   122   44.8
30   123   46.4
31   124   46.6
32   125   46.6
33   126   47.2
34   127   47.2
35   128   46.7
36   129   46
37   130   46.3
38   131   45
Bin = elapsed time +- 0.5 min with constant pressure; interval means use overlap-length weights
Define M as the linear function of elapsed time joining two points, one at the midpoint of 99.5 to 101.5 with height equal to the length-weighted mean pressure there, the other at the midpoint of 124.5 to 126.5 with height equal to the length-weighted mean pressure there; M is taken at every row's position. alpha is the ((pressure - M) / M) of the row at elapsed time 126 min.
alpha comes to 0.003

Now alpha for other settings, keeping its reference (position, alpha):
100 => -0.004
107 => -0.032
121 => -0.036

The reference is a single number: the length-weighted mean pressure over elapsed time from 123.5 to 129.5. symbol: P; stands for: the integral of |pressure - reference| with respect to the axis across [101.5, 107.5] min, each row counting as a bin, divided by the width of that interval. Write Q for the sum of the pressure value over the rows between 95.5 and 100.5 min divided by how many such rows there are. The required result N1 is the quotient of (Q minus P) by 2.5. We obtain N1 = 13.5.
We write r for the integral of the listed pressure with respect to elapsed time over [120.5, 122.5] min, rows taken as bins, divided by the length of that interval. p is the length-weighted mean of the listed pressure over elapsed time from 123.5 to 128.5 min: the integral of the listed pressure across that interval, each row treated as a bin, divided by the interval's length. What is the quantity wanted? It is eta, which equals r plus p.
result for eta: 91.3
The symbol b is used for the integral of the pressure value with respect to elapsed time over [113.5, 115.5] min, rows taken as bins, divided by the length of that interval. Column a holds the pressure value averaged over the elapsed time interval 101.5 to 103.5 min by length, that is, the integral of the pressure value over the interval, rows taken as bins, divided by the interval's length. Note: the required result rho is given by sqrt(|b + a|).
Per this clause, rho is 8.95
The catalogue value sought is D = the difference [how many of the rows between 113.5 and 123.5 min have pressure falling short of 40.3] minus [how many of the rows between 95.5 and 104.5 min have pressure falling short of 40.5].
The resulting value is -7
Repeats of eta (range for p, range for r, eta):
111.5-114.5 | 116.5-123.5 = 84.8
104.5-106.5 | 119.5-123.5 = 85.5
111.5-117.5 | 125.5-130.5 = 87.8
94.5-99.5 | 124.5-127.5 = 87.2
